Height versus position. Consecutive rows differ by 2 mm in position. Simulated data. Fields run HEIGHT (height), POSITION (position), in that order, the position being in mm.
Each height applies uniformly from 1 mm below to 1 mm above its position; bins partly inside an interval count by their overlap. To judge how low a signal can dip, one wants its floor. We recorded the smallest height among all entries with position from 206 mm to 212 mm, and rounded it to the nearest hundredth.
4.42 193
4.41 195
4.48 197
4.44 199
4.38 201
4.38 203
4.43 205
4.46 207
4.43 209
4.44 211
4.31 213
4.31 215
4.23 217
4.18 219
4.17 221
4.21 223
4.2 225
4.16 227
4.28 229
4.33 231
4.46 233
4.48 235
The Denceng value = 4.43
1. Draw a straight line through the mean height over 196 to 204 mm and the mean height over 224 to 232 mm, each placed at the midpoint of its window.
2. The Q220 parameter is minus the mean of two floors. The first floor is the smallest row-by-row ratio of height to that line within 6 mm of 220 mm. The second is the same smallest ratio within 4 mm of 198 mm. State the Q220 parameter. -0.981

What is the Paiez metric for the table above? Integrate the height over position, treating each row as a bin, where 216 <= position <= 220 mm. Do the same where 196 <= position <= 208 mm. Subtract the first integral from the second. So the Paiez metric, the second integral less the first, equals 36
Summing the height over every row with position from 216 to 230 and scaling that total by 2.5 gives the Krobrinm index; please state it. 74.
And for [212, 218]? 32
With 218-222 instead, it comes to 21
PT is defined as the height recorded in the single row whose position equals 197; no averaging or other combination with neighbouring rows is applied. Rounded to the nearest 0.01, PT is 4.48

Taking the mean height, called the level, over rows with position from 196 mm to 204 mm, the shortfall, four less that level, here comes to -0.42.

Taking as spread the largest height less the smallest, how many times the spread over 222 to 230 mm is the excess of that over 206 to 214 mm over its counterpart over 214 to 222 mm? 0.1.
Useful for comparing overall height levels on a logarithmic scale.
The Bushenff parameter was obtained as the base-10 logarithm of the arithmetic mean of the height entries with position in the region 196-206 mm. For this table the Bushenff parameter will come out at 0.646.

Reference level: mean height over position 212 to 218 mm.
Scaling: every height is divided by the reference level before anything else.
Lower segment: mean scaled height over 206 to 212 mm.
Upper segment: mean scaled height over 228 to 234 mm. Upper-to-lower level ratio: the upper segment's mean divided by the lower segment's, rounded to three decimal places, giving 0.980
